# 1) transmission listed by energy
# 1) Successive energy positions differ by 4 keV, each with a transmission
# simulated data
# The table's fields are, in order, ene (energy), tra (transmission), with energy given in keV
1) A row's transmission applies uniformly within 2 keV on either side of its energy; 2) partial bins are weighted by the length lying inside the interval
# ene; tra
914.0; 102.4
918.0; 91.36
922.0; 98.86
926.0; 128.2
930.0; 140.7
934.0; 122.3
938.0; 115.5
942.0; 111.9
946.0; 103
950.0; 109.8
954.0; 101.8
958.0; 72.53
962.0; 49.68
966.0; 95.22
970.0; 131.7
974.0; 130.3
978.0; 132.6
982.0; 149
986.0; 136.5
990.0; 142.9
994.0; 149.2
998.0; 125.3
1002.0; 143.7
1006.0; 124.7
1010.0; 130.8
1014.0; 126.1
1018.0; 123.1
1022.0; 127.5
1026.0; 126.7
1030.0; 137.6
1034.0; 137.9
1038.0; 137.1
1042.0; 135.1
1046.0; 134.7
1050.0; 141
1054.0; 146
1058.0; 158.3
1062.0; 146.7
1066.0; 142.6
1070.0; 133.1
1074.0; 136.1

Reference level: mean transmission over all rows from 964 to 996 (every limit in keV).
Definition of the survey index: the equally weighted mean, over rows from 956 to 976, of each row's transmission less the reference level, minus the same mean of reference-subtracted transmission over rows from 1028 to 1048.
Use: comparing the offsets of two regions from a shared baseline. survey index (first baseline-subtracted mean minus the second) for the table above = -41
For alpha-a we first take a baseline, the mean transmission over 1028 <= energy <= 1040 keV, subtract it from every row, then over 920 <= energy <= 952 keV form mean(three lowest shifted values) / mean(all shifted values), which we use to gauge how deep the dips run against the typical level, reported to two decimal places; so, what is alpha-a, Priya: 1.58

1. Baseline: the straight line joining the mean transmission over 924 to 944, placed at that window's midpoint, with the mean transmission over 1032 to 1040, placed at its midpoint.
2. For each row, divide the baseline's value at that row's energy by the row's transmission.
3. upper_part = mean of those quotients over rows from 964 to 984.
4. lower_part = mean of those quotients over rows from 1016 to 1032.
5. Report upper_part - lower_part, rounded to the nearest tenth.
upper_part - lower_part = 0.0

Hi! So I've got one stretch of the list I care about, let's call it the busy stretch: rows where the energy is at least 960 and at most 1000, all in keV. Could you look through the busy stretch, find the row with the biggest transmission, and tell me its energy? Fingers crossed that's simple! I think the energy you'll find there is 994.0 keV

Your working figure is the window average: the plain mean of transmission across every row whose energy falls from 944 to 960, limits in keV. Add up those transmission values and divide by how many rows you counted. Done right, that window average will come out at 97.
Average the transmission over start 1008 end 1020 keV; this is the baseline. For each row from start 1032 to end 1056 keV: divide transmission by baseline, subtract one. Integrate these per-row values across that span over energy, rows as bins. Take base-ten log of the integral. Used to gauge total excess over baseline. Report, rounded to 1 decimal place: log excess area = 0.4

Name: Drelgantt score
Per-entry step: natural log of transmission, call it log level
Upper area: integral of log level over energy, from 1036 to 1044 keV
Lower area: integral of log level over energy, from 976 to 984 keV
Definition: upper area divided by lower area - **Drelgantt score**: 1.0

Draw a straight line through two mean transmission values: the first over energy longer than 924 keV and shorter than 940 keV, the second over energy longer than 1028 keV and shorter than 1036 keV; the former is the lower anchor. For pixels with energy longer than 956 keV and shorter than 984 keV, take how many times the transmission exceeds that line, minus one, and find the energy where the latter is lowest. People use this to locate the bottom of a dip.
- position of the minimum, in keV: 962.0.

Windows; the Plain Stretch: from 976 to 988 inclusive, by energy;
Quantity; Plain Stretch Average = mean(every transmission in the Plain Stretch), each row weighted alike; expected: 139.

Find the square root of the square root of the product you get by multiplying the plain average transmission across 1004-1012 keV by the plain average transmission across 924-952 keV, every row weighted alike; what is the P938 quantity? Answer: 11.1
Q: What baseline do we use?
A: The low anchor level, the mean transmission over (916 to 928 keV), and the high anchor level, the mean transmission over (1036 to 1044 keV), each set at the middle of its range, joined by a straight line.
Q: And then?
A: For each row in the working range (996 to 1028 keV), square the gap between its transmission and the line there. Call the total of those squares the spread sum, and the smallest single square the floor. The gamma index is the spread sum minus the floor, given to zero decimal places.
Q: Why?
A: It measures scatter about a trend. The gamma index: 427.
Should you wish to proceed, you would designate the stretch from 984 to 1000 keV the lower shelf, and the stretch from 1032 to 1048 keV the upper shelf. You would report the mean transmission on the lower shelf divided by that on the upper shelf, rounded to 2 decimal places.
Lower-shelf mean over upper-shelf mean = 1.02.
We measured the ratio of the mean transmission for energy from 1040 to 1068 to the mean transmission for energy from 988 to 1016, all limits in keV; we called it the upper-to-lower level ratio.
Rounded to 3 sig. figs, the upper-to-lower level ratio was 1.07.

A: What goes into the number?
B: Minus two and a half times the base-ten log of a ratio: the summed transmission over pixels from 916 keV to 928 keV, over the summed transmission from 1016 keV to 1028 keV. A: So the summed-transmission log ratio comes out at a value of 0.18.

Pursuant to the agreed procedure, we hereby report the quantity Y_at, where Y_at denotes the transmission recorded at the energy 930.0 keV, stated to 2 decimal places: 140.70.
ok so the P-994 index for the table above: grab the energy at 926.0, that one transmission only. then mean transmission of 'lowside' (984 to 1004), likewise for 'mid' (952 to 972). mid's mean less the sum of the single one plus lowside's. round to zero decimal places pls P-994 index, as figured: -178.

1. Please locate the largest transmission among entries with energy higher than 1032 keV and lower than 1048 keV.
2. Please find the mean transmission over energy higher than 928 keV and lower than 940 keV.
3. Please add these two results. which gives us 264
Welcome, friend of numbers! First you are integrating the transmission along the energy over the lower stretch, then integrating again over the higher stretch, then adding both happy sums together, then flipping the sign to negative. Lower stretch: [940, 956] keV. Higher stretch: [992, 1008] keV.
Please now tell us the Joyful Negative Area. -3878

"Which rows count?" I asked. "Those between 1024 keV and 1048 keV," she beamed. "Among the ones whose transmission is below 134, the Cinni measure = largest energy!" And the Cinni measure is 1026.0 keV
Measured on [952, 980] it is 978.0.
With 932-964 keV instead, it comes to 962.0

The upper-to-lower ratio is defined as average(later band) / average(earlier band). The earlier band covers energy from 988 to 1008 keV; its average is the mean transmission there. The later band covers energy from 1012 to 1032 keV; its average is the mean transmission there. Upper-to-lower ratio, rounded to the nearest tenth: 0.9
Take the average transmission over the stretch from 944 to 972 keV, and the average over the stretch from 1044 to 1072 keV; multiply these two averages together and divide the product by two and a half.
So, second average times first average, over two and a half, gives 5431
